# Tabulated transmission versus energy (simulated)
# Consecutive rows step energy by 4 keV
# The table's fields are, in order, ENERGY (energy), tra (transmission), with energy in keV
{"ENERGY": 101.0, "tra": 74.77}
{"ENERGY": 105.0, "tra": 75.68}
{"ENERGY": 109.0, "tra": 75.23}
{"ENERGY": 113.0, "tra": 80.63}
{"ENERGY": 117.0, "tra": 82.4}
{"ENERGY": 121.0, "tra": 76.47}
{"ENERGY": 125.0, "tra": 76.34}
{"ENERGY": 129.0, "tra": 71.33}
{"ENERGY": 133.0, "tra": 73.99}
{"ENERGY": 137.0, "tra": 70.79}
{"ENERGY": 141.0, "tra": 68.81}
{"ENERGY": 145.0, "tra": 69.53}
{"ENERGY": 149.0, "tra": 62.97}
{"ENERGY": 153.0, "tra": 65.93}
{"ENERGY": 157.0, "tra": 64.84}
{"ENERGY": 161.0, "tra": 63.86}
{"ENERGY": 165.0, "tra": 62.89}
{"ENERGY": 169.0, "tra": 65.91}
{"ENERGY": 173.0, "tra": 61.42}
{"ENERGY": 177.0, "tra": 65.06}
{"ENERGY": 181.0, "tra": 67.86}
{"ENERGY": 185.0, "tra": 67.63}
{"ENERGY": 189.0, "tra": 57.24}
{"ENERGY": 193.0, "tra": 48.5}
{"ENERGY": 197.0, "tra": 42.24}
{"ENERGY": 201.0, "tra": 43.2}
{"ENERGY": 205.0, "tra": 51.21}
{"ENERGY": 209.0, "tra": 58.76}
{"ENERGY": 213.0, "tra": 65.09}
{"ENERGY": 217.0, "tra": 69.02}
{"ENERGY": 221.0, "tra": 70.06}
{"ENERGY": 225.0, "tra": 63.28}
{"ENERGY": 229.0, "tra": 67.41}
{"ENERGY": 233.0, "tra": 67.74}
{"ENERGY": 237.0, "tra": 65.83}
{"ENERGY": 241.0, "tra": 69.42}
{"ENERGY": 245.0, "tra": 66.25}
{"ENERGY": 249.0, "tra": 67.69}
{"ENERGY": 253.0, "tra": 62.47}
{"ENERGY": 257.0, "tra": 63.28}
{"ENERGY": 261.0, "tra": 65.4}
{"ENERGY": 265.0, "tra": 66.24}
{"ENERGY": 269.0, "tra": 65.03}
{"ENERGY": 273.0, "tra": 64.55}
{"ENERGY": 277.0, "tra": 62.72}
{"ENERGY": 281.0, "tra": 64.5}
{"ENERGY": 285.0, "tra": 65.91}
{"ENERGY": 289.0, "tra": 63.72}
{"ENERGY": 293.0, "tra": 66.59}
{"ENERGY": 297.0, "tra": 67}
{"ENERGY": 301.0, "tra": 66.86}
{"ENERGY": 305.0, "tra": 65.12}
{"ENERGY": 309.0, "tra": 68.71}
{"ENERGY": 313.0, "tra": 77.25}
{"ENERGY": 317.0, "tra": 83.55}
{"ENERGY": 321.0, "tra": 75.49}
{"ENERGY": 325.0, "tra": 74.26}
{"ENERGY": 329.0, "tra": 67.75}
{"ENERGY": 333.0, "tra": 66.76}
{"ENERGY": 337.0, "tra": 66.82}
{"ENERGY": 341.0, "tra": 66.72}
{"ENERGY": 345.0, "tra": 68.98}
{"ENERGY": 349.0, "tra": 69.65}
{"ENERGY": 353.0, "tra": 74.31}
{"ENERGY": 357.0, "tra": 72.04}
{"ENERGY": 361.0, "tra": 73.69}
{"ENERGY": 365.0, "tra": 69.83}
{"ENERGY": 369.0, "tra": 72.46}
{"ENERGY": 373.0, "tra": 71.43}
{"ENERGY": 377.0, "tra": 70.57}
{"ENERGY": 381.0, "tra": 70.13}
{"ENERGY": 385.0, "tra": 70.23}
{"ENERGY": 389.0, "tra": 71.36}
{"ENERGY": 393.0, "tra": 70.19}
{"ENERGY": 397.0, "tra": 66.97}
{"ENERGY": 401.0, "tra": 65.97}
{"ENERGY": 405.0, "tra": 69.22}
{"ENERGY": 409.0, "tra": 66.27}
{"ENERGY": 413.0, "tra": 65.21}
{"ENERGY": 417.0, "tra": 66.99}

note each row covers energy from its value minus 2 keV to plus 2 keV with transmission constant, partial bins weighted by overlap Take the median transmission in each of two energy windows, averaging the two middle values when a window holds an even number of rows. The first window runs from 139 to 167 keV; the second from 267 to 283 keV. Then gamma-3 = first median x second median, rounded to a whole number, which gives 4184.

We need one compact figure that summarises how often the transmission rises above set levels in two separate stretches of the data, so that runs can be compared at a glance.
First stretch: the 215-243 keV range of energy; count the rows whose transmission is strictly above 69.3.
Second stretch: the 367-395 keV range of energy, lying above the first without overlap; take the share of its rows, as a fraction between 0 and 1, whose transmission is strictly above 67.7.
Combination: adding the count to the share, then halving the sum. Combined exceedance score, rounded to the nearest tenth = 1.5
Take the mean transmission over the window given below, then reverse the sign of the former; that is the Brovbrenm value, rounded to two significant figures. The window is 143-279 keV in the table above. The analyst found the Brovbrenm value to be -63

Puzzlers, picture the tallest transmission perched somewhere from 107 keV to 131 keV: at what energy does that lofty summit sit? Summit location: 117.0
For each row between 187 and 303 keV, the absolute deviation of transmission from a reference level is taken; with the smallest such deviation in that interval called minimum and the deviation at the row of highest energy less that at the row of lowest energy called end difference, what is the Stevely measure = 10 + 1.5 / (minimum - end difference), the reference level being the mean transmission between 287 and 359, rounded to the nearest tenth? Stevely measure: 10.2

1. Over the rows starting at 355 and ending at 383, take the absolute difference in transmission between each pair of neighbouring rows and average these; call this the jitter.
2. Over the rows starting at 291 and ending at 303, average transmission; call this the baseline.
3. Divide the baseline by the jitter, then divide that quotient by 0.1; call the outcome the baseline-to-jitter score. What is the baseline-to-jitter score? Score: 383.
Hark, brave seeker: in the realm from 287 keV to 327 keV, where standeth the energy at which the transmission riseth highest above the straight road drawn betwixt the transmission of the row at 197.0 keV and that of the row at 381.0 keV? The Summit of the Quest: 317.0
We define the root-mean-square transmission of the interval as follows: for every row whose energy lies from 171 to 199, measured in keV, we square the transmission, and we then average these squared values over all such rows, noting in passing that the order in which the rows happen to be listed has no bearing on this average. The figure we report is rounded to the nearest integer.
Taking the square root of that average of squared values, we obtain 59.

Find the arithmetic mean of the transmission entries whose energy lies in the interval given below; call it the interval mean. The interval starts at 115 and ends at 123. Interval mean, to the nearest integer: 79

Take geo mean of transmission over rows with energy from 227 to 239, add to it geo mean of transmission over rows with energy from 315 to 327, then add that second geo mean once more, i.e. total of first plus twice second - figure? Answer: 222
